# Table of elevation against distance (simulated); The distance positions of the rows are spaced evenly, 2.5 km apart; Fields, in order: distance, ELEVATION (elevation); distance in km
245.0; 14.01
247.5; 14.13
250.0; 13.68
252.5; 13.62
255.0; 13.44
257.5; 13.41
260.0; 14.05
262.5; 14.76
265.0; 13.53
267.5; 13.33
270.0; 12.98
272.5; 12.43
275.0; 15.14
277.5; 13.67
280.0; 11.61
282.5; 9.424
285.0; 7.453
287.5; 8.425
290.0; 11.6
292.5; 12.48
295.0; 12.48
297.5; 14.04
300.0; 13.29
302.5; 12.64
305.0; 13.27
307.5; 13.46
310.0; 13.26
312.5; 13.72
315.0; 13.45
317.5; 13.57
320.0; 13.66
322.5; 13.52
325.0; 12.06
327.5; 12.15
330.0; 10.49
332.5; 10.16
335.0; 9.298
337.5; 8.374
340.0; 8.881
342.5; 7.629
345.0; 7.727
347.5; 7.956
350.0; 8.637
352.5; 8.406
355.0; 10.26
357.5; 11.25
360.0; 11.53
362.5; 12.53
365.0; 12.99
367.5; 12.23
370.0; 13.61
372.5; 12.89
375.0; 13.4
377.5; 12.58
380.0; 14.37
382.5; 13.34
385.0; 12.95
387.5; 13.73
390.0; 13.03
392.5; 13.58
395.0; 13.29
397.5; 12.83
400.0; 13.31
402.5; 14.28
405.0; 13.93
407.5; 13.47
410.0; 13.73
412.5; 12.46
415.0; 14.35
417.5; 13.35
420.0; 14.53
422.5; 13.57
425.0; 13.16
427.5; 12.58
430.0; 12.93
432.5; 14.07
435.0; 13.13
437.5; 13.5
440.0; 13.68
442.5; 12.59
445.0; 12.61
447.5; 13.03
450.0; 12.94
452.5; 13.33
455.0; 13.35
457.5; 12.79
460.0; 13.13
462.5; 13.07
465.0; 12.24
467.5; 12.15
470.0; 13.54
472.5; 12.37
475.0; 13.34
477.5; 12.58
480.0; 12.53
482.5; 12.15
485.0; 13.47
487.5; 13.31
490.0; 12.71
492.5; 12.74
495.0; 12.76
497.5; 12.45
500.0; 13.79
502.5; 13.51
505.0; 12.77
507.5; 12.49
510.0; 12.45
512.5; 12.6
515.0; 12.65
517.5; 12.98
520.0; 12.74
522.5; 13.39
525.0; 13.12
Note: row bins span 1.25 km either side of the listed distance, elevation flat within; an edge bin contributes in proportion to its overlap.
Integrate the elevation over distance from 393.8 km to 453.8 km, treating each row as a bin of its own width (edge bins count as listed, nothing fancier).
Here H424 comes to 802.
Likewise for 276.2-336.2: 723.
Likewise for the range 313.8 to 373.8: 658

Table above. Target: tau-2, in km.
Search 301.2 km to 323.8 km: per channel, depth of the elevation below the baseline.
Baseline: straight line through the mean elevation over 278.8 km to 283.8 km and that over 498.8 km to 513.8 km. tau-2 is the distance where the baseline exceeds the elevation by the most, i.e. 302.5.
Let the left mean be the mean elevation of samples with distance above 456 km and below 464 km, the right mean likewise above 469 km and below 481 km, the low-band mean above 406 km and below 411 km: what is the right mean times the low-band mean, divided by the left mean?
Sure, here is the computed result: 13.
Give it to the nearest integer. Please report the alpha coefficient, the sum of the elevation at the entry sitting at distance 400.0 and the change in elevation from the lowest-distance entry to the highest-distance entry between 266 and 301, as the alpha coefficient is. 13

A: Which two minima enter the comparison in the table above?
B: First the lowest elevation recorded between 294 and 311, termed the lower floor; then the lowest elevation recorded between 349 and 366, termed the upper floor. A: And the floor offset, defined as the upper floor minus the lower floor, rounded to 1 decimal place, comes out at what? -4.1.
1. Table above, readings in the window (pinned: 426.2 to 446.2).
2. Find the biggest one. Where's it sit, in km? 432.5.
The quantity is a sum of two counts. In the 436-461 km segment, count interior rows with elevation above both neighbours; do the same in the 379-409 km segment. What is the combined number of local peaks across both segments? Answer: 6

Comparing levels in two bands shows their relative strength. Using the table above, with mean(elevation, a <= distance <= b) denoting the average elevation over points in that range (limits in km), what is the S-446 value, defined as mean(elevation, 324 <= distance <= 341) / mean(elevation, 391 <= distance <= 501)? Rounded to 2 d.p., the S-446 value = 0.78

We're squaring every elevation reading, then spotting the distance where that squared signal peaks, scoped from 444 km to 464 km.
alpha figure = 455.0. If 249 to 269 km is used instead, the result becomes 262.5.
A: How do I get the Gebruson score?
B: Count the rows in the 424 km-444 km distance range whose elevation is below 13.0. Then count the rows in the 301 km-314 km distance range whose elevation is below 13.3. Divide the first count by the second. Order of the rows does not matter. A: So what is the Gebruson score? 1.0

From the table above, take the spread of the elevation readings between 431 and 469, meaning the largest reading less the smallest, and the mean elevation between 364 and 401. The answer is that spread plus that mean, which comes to 15.1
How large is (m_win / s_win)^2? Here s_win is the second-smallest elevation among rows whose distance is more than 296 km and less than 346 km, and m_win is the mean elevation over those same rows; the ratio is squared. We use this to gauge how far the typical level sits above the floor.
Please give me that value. 2.31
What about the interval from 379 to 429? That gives 1.15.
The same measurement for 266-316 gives 2.17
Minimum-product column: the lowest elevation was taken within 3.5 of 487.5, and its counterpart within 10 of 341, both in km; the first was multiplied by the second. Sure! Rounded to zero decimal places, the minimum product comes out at 97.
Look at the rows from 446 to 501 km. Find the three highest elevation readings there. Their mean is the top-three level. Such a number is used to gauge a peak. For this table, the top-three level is 13.6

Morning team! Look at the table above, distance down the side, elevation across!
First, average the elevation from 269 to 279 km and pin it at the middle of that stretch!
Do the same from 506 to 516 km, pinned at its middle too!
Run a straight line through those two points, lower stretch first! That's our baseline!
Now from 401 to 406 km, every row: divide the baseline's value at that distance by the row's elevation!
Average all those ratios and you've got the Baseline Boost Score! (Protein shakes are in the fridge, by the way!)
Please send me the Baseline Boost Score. 0.92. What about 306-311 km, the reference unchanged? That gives 1.00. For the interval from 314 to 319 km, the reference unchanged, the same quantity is 0.99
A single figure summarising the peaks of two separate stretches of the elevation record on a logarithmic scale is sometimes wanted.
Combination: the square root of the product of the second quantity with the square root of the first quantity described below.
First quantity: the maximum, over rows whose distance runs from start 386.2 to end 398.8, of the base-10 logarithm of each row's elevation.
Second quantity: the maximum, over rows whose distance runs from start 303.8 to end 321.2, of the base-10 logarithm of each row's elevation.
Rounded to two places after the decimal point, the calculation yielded 1.10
